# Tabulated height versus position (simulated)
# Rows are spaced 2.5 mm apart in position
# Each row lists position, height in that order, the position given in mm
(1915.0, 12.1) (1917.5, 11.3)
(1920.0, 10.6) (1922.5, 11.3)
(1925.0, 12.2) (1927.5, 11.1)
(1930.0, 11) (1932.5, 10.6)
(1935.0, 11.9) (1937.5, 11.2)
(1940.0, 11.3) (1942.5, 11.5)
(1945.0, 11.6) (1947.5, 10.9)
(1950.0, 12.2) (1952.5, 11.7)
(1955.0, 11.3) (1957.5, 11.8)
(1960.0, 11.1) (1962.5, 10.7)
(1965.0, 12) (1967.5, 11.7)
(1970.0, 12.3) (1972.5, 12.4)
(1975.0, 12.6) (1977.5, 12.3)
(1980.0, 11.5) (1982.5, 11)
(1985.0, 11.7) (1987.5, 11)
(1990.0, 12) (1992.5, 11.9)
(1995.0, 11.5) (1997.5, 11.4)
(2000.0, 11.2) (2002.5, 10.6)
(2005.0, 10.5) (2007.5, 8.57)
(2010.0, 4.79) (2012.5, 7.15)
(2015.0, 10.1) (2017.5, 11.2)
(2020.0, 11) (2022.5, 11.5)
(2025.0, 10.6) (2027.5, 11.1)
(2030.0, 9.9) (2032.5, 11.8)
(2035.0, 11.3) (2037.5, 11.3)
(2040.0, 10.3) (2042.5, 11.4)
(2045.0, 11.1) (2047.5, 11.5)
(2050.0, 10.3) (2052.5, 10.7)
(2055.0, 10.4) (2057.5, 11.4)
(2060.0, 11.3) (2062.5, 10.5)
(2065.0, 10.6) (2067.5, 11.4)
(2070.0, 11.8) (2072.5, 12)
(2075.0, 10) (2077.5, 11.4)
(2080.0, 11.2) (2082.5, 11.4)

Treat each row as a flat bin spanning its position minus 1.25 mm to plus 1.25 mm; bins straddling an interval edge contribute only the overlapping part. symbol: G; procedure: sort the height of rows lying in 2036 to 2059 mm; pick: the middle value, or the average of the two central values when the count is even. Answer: 11.1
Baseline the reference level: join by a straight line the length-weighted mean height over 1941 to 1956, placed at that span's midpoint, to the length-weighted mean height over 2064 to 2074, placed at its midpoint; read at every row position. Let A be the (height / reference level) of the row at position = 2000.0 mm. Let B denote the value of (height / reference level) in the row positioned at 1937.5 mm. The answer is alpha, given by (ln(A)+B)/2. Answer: 0.472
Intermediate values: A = 0.97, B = 0.970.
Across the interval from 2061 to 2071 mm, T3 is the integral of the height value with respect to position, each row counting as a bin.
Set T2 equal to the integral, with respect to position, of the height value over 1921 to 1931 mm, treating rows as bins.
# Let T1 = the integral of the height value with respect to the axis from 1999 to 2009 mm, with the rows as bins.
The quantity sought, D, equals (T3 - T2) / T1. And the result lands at -0.03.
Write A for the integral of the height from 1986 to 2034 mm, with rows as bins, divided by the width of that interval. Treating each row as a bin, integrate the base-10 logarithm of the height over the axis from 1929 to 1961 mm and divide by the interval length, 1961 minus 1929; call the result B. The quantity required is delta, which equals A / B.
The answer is 9.9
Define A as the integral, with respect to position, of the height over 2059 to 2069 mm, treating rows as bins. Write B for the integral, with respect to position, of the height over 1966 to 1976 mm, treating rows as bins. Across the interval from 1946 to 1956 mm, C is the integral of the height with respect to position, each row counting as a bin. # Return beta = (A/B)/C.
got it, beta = 0.0078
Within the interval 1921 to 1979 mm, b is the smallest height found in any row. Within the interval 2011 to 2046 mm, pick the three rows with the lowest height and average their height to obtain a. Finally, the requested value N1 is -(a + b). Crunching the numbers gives -20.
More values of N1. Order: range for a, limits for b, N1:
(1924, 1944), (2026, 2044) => -21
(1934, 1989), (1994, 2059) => -16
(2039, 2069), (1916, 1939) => -21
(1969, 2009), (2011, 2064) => -17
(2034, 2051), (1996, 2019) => -15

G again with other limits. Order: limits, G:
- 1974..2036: 11.2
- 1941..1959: 11.6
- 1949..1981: 11.8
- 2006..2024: 10.1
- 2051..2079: 11.3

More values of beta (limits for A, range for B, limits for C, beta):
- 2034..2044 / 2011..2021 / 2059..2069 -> 0.0104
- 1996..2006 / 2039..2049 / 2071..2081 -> 0.0089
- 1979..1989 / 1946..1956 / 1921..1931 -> 0.0086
